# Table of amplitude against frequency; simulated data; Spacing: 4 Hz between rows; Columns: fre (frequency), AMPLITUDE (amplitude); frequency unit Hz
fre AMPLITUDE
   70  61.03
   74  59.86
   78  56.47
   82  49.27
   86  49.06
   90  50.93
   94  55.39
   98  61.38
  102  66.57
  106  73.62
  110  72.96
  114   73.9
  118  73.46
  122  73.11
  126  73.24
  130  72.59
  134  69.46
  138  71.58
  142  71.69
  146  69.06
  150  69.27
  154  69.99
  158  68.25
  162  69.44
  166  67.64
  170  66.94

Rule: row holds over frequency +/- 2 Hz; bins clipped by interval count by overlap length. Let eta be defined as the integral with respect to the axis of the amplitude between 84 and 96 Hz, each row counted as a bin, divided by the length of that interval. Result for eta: 52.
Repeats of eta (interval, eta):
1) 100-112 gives 71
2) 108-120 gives 73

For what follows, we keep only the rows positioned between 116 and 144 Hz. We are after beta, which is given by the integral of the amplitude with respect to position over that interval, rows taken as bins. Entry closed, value 2021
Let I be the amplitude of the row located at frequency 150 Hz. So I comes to 69.27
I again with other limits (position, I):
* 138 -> 71.58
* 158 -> 68.25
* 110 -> 72.96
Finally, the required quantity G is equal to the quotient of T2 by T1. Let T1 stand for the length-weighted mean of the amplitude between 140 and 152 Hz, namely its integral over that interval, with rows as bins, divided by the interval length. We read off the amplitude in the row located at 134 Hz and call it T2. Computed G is 0.99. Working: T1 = 70.0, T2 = 69.46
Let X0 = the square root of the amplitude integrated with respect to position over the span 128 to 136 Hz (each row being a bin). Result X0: 67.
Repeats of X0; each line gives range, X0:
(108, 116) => 69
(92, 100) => 61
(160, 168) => 66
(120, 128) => 68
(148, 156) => 67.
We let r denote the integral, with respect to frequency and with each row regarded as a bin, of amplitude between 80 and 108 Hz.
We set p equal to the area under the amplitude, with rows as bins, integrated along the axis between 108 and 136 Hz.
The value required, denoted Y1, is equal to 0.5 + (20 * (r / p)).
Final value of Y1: 16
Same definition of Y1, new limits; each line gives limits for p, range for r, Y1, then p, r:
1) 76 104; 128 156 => 26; 1556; 1975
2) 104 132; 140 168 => 19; 2052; 1941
